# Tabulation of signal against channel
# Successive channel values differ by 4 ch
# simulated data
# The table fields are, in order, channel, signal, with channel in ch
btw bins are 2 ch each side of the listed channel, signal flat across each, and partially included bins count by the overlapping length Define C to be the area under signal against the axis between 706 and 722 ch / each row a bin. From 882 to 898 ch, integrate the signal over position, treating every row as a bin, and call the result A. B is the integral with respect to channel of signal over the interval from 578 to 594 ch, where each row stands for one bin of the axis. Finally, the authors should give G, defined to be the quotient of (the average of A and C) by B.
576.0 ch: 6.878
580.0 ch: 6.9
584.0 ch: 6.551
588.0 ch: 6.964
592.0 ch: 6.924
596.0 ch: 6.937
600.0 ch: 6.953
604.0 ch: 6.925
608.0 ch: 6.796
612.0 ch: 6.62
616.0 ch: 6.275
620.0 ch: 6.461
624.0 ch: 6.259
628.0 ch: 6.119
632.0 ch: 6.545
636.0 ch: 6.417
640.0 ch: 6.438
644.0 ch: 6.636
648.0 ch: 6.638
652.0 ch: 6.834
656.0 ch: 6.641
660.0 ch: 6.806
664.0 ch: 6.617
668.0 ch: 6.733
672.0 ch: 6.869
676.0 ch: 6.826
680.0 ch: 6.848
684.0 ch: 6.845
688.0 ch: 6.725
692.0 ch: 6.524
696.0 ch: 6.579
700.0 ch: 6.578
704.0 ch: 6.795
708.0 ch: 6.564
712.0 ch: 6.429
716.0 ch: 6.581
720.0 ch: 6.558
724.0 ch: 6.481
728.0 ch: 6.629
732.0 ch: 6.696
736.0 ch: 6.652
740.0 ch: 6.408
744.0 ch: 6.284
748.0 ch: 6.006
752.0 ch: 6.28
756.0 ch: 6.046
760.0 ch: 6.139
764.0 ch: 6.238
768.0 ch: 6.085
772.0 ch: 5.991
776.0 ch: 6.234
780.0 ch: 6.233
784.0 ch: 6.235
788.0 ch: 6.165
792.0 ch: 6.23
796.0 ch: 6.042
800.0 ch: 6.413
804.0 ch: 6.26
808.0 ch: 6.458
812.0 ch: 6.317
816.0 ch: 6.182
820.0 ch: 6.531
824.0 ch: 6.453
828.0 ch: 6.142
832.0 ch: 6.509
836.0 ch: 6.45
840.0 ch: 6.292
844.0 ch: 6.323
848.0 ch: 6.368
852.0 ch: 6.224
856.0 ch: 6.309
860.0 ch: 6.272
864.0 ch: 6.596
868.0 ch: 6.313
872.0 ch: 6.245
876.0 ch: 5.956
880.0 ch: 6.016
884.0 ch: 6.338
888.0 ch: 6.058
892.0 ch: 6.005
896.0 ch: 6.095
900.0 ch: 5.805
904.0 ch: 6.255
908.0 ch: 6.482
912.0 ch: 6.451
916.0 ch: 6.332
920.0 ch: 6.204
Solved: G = 0.93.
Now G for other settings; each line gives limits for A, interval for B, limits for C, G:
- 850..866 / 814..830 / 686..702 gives 1.02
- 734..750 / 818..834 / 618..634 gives 0.99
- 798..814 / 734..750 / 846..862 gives 1.00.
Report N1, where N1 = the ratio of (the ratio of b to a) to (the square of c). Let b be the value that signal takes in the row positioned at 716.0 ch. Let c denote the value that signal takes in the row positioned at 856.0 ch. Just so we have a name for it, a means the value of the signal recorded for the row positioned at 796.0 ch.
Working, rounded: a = 6.042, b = 6.581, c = 6.309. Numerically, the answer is 0.0274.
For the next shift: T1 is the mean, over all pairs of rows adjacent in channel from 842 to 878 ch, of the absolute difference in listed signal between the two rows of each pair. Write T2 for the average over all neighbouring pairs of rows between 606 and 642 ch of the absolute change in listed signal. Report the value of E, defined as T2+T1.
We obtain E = 0.362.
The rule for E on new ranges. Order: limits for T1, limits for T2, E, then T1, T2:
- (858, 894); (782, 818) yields 0.375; 0.210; 0.17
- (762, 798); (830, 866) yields 0.212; 0.102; 0.11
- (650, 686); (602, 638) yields 0.325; 0.108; 0.22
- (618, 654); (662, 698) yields 0.251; 0.164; 0.09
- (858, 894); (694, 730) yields 0.333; 0.210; 0.12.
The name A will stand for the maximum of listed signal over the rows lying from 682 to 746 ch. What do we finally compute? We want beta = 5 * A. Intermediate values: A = 6.845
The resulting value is 34.2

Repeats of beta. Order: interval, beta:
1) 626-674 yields 34.3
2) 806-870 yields 33.0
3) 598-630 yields 34.8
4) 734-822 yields 33.3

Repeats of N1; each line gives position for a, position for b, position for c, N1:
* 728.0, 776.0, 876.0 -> 0.0265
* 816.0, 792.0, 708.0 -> 0.0234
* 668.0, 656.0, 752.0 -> 0.0250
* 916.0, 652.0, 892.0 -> 0.0299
